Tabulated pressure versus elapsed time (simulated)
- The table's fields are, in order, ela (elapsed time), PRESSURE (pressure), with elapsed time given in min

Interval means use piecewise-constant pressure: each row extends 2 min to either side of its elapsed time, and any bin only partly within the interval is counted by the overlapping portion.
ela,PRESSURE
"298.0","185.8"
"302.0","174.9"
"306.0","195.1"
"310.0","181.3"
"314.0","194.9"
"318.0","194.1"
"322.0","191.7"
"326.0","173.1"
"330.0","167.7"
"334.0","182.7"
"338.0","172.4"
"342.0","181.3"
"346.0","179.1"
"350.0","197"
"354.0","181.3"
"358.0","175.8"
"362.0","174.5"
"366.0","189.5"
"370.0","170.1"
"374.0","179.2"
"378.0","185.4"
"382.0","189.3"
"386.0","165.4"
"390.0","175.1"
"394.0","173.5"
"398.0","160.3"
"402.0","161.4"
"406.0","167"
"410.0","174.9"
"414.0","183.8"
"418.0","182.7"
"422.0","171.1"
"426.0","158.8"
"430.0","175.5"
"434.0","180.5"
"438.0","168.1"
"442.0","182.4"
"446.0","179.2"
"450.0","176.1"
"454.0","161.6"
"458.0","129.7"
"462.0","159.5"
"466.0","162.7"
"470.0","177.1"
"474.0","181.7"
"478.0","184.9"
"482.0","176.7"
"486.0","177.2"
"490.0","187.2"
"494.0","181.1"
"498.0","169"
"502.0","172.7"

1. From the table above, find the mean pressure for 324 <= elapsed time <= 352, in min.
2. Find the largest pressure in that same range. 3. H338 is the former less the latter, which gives -18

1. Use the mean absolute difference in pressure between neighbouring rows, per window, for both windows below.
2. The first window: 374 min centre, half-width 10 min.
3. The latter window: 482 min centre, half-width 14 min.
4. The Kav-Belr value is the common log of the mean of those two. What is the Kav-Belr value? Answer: 0.88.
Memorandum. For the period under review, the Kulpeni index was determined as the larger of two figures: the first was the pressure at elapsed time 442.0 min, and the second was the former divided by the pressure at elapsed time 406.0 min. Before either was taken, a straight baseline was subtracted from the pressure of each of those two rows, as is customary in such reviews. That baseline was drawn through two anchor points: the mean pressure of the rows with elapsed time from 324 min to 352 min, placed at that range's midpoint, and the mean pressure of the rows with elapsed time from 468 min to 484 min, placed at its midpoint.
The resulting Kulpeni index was 3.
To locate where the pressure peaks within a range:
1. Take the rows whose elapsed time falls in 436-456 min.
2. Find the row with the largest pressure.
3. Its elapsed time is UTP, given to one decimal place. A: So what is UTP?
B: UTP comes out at 442.0 min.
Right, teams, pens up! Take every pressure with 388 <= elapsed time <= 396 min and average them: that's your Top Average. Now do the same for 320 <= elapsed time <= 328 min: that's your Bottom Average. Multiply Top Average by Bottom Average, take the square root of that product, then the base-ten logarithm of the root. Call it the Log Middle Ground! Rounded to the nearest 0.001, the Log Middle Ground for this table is 2.251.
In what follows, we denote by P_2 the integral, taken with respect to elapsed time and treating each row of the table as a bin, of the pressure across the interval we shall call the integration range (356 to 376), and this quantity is 3556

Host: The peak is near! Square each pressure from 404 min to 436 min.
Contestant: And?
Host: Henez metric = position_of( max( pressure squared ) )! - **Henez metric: 414.0 min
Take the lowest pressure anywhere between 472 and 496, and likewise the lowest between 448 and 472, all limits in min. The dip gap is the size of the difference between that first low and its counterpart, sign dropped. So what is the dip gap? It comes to 47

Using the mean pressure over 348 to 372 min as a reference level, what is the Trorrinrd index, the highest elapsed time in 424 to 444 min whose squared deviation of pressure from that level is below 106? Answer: 442.0 min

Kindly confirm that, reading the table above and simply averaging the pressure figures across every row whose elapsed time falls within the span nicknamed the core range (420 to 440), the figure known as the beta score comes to 171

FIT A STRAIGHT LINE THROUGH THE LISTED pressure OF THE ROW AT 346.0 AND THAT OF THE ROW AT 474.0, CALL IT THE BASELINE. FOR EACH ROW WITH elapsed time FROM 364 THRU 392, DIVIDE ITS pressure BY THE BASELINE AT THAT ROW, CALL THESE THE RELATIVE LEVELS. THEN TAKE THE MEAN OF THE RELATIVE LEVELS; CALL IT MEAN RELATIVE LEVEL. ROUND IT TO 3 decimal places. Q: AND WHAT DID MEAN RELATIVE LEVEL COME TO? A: 0.997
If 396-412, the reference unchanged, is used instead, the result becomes 0.920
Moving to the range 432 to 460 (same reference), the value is 0.929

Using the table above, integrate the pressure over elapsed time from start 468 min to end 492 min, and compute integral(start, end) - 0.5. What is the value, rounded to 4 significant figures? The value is 4339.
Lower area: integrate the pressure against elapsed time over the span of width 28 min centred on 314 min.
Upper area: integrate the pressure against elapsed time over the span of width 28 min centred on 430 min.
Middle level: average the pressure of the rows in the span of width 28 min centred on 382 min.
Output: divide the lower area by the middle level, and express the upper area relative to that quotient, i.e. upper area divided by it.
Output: 165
